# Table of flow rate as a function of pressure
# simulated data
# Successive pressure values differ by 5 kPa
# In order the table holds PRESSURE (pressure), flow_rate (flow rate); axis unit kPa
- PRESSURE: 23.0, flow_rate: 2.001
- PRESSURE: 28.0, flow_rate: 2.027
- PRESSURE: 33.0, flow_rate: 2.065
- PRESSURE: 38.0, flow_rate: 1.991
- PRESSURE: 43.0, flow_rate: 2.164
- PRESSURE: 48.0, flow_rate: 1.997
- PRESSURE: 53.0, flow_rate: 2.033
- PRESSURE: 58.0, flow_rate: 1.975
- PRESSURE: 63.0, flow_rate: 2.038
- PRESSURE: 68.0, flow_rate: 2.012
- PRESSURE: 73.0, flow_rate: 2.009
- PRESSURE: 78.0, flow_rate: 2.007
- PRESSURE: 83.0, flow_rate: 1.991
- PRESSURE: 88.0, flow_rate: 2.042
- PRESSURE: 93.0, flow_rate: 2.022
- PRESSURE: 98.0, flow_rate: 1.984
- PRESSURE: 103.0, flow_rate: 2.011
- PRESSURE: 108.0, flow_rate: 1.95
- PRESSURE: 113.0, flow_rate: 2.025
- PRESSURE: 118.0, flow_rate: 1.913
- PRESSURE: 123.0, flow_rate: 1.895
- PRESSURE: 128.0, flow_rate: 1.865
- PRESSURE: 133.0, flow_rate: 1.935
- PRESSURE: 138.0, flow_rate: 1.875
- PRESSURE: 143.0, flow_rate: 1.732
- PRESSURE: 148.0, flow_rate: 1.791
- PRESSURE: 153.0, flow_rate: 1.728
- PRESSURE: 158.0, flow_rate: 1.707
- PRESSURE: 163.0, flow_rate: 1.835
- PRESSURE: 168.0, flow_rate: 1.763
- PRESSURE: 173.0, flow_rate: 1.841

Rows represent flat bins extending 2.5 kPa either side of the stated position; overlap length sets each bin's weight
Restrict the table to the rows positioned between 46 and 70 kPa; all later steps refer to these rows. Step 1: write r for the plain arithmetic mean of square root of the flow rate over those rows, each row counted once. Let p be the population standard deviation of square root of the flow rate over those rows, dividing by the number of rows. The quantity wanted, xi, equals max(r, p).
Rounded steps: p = 0.008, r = 1.42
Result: 1.42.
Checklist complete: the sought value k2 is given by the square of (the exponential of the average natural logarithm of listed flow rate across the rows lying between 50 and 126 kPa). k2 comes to 3.97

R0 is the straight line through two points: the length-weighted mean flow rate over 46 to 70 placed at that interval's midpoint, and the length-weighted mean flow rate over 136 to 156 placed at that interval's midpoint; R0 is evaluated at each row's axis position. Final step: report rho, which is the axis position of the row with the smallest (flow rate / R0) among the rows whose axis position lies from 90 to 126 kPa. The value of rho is 123.0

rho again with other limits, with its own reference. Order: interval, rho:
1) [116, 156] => 143.0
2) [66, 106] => 68.0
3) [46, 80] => 48.0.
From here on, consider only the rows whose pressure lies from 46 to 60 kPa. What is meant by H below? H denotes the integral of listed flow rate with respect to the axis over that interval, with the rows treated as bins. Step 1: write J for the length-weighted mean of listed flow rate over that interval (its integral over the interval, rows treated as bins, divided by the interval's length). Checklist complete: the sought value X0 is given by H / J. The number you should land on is 14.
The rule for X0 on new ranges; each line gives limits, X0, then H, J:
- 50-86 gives 36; 72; 2.01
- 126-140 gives 14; 27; 1.89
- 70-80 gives 10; 20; 2.01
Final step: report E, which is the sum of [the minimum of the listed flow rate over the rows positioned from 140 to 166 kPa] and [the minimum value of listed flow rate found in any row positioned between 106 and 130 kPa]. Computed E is 3.57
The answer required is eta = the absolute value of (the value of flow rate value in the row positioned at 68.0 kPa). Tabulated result 2.01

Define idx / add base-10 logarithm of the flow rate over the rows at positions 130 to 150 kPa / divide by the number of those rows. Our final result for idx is 0.263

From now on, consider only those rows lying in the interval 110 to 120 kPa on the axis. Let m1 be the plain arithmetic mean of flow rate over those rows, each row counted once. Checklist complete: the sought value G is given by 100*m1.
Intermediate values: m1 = 1.97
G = 197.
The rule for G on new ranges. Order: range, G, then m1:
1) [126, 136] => 190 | 1.90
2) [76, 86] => 200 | 2.00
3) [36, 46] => 208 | 2.08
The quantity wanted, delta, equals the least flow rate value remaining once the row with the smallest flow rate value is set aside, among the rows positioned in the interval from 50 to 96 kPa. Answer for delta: 1.991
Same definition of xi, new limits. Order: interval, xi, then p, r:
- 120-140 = 1.38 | 0.010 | 1.38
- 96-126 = 1.40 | 0.017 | 1.40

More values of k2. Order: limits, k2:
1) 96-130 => 3.80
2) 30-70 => 4.14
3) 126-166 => 3.26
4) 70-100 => 4.04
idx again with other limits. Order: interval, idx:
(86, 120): 0.299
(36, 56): 0.311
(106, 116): 0.298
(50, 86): 0.303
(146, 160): 0.241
